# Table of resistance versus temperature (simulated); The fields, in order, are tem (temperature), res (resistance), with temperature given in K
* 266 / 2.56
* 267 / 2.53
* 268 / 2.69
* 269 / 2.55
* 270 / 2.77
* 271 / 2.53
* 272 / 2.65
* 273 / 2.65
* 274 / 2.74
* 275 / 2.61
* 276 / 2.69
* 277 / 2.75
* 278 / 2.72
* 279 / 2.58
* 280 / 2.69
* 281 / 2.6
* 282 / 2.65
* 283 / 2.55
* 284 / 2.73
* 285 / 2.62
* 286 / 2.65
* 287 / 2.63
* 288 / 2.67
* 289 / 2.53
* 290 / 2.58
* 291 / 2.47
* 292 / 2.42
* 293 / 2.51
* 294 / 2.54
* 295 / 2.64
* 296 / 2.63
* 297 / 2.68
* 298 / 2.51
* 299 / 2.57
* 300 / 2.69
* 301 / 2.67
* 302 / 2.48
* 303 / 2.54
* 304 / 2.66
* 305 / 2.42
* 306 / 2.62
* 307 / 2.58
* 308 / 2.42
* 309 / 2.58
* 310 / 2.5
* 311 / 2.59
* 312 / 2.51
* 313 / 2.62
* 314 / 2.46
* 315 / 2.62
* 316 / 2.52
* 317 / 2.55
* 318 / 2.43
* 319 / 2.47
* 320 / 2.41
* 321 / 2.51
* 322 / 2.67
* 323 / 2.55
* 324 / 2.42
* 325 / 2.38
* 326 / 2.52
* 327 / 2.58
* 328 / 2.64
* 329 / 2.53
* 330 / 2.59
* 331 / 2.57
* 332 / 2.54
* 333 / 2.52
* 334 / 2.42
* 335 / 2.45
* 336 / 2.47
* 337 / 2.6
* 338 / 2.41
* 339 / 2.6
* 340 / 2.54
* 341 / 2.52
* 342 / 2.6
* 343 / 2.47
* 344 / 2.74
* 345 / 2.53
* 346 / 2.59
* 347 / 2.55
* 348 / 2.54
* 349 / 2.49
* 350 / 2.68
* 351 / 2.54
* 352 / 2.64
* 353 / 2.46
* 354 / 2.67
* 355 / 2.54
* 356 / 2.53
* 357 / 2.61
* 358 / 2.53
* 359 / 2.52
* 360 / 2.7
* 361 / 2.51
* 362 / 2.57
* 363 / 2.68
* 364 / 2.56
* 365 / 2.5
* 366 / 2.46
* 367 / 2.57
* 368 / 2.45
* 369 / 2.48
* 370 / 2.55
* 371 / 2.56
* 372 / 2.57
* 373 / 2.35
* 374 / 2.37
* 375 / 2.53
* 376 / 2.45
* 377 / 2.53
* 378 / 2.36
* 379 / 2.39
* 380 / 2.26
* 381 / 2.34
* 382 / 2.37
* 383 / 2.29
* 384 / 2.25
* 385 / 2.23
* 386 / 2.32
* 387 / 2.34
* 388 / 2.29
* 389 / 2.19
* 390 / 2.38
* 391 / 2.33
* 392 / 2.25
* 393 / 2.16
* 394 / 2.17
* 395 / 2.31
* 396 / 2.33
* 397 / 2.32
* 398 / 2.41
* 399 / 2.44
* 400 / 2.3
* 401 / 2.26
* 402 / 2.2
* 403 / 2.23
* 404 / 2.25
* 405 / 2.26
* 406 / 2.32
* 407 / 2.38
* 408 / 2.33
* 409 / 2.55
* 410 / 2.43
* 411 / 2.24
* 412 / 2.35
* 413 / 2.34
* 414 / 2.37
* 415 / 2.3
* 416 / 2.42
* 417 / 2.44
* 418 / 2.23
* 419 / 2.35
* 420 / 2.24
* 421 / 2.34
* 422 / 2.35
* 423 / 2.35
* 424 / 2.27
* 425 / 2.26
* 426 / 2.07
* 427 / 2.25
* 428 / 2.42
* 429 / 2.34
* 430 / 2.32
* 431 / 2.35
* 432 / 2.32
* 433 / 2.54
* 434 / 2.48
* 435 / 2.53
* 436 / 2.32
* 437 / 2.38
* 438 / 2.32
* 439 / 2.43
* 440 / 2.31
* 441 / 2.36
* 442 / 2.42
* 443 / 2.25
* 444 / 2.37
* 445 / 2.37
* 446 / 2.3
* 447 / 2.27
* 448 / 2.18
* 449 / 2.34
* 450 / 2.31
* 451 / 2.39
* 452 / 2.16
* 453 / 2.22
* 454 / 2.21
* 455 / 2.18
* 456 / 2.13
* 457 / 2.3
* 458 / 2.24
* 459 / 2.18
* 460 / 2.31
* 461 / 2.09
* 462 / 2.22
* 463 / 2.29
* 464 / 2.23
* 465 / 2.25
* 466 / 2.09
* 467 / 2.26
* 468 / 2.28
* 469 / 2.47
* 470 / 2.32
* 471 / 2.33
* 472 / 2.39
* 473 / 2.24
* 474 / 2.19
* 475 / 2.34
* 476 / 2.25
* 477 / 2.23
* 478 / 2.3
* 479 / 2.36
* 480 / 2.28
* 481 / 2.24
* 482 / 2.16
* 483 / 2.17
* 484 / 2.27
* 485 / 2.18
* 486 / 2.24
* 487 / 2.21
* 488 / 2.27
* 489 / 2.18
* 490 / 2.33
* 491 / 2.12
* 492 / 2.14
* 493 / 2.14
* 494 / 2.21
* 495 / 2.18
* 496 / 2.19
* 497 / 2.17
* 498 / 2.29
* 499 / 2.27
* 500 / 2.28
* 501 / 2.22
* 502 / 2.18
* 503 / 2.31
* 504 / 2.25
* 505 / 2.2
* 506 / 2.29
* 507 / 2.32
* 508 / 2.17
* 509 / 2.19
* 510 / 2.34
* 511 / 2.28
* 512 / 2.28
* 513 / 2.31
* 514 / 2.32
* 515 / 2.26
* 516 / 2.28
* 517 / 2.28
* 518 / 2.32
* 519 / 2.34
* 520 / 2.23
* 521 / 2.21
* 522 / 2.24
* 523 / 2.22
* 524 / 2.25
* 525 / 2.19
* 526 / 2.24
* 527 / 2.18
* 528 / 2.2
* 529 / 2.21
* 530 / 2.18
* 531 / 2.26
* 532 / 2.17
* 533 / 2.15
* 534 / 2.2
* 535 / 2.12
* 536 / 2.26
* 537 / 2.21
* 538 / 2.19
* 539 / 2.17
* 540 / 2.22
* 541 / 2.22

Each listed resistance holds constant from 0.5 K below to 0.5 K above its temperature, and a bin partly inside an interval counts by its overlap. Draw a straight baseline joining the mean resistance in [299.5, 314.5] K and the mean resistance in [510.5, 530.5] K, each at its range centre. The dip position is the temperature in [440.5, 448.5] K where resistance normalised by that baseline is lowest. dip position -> 448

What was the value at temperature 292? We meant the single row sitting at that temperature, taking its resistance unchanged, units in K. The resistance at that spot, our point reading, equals 2.42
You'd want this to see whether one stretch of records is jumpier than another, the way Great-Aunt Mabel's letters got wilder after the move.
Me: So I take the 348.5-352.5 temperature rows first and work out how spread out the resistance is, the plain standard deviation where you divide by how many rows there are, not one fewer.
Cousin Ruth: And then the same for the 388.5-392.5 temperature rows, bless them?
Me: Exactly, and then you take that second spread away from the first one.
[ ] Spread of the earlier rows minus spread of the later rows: 0.003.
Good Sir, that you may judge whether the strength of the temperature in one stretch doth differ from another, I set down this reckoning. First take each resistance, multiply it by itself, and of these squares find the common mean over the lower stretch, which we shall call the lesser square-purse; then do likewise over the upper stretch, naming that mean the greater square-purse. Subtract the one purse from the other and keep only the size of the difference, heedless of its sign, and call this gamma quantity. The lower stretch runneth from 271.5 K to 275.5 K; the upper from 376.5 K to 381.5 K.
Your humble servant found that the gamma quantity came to 1.4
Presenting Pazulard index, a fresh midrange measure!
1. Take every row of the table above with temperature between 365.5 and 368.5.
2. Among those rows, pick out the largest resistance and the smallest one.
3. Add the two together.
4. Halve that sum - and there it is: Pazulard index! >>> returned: 2.51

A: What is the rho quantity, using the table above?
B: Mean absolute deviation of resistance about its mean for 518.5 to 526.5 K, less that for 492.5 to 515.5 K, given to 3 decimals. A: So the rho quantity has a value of -0.025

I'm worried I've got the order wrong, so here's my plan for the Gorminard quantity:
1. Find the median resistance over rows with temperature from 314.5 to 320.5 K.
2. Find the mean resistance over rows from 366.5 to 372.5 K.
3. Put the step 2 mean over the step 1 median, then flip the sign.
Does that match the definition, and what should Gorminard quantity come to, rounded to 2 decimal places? -1.01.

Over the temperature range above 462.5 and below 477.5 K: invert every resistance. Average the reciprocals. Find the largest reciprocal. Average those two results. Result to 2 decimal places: 0.46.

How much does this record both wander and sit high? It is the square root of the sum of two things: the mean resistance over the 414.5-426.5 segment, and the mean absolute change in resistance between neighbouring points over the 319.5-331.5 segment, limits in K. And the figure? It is 1.55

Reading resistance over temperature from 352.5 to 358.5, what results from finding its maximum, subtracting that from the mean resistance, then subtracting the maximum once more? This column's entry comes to -2.78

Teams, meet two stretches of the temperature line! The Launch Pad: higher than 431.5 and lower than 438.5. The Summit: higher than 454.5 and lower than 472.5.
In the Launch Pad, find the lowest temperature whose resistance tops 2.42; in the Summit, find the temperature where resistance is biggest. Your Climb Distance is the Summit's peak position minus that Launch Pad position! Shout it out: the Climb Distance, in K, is 36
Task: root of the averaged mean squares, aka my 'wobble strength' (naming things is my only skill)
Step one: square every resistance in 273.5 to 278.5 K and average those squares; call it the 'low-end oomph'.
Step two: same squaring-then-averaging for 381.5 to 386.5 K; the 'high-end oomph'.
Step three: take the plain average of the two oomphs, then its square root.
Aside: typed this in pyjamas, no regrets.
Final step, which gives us 2.51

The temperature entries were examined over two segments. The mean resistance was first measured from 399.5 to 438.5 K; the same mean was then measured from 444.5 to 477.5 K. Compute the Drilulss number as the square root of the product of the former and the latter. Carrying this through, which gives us 2.30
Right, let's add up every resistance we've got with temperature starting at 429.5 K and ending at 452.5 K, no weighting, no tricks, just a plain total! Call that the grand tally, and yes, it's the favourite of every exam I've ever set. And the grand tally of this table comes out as 54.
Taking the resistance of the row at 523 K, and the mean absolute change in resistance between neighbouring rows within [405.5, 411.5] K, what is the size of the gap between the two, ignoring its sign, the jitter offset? 2.09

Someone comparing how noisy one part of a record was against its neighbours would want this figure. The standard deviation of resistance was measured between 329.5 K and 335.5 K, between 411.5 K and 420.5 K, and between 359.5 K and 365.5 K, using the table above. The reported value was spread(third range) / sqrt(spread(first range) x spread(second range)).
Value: 1.2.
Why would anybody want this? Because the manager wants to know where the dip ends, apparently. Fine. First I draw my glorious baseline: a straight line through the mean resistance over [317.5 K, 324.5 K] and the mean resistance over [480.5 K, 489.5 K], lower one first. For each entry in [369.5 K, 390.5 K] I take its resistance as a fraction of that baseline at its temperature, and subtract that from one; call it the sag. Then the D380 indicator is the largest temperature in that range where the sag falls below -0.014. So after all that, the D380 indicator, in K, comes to 377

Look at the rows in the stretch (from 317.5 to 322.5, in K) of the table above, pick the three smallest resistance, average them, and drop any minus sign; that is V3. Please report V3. 2.44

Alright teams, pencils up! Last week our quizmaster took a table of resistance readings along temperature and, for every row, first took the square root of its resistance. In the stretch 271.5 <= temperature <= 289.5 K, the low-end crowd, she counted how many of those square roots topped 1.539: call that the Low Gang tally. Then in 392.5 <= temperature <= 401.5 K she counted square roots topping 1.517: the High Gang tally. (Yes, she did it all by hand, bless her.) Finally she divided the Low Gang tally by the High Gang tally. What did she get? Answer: 4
